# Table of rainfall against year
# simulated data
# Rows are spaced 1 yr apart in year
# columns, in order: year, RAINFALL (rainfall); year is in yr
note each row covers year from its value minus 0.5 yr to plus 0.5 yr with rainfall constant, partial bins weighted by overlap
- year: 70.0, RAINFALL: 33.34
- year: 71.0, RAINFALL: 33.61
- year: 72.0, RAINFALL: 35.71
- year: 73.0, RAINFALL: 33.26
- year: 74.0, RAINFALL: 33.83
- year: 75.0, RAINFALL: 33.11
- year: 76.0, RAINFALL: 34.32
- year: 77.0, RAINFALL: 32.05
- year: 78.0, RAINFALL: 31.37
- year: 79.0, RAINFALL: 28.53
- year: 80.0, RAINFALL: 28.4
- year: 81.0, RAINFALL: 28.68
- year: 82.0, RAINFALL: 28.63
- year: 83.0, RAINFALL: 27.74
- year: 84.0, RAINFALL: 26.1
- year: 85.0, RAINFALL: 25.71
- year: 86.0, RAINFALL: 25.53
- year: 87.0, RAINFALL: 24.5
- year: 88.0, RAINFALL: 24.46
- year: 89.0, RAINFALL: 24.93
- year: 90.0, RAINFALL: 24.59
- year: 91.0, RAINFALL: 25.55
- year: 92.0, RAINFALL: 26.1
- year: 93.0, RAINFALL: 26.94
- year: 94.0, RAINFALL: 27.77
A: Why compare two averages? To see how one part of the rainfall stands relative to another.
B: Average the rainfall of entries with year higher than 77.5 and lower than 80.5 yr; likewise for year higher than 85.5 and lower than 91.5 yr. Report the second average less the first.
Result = -4.5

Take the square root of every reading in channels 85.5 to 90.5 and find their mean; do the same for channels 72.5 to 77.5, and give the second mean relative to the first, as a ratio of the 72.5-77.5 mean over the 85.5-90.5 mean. 1.16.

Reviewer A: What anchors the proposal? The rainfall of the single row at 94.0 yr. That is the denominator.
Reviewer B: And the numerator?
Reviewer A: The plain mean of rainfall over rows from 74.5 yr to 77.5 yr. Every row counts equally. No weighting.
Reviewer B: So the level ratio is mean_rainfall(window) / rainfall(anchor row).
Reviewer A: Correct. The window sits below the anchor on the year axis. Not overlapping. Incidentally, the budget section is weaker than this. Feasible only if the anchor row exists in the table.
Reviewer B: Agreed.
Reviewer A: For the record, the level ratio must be 1.19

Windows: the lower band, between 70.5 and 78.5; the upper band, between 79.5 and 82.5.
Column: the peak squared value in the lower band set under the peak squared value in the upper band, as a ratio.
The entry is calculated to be 0.65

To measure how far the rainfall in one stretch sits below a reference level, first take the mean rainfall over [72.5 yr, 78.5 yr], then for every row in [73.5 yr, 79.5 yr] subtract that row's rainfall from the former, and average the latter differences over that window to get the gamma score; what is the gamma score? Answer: 0.79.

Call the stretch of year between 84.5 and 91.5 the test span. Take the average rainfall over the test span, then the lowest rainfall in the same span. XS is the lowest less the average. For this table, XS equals -0.58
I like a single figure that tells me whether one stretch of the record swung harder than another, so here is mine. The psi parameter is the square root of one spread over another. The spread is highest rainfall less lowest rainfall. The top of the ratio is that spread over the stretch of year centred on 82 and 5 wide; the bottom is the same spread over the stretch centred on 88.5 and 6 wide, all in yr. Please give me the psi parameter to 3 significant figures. 1.54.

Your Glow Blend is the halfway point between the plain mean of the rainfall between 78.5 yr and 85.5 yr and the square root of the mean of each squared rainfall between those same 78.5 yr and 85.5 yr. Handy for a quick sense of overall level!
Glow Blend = 27.7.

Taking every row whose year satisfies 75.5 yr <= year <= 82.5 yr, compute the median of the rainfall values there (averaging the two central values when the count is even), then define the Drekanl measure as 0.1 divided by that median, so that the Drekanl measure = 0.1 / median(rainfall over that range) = 0.0035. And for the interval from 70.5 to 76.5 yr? 0.0030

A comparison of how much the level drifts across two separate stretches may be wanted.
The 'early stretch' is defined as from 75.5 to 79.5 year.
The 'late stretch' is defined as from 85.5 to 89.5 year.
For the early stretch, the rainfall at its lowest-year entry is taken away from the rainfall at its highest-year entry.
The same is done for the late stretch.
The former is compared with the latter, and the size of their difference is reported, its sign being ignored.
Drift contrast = 5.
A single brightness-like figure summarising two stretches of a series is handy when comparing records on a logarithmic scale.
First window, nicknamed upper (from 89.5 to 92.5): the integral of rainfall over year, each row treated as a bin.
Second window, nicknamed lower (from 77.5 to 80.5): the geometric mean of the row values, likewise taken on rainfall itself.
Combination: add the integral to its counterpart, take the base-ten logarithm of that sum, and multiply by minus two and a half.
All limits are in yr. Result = -5.06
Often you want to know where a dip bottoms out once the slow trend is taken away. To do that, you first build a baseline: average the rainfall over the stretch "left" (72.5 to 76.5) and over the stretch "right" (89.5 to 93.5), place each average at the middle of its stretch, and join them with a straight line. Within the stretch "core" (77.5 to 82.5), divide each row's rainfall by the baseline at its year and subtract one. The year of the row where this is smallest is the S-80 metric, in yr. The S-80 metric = 79.0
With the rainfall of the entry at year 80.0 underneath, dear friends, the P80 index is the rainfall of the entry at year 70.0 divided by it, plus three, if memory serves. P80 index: 4.17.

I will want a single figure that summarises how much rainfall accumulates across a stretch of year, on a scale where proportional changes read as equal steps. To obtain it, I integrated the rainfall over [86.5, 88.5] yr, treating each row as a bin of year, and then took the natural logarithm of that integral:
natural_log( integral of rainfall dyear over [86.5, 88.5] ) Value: 3.89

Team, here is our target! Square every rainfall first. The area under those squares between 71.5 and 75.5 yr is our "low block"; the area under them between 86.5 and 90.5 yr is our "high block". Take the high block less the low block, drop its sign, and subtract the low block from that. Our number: -2425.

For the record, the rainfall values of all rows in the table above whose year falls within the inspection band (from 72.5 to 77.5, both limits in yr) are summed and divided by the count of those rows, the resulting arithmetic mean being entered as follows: 33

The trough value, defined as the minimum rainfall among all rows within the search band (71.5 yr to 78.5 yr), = 31.37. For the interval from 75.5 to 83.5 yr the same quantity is 27.74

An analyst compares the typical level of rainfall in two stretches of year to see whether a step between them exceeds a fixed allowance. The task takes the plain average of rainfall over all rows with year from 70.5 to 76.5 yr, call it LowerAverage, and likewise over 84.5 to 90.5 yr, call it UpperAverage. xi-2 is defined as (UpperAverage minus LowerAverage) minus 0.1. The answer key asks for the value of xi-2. -9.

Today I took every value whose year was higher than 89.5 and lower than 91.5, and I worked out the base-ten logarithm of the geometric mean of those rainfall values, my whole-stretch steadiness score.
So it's 1.40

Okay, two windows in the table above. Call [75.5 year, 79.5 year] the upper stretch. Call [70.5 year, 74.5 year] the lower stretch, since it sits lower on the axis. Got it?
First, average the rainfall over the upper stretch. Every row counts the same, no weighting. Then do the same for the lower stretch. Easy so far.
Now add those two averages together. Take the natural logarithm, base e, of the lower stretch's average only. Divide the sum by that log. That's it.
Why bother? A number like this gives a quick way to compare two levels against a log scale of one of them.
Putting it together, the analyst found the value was 18.6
